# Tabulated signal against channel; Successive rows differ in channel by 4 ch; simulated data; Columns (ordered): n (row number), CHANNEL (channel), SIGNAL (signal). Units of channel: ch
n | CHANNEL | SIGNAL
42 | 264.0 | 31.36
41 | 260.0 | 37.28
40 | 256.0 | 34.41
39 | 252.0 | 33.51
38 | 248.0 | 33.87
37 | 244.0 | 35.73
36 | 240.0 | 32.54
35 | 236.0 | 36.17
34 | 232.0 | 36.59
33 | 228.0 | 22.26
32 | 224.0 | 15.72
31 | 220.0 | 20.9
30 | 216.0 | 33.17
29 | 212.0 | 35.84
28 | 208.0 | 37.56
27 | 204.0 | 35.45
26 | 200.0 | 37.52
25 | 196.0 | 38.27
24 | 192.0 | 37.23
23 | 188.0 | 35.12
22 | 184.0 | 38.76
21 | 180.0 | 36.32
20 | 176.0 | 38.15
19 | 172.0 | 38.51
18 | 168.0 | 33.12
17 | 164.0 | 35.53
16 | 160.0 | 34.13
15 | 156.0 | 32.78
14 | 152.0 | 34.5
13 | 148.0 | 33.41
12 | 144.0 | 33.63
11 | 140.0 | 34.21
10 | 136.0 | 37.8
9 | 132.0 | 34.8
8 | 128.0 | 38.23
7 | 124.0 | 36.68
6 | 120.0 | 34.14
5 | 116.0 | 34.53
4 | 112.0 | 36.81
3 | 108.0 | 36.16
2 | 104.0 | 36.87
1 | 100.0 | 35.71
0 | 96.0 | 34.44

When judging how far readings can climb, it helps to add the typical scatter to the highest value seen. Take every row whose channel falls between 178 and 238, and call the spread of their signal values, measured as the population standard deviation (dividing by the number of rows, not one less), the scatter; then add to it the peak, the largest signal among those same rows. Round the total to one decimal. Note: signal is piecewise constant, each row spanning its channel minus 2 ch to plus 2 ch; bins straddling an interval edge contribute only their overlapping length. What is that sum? 45.7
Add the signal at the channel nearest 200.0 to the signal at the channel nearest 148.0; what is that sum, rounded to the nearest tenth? 70.9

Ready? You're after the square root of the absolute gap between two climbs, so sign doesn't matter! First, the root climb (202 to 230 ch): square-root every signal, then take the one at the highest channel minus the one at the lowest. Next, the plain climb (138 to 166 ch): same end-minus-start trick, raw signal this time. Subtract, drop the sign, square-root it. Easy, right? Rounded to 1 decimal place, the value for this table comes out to 1.6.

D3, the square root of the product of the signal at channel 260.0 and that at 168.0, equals 35.1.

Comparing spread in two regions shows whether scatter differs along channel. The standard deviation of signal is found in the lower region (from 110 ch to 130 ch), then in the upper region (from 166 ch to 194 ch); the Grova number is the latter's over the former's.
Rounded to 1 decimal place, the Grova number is 1.2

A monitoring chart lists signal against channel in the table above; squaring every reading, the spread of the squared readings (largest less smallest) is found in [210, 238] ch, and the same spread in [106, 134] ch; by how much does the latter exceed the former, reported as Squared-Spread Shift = -796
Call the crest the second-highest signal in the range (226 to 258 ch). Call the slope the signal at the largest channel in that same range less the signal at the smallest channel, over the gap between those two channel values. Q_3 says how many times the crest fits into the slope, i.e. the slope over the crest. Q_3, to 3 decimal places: 0.012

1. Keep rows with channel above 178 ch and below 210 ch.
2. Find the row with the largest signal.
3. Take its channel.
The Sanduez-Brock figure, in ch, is 184.0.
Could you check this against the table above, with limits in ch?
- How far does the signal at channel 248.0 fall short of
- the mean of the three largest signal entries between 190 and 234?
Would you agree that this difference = 3.9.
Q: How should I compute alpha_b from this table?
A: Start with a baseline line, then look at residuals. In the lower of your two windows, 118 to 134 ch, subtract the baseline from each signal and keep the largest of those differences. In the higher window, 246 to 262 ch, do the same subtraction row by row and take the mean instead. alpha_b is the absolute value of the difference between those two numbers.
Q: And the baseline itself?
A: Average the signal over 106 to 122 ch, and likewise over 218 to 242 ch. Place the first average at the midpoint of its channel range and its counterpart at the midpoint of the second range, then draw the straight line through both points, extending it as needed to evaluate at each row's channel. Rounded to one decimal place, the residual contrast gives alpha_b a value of 5.3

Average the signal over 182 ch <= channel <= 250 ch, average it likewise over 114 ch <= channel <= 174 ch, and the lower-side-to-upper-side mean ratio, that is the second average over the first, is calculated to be 1.06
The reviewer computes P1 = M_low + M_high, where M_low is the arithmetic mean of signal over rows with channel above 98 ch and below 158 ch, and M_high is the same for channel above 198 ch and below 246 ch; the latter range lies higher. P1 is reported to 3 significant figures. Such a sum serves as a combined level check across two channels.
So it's 67.0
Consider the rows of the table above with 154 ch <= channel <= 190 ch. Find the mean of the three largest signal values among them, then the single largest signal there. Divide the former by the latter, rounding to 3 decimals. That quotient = 0.993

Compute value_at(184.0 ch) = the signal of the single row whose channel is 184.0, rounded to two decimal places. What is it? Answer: 38.76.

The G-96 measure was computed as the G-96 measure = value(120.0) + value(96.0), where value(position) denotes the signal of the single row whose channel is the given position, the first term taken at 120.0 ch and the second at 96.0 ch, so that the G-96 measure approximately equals 68.6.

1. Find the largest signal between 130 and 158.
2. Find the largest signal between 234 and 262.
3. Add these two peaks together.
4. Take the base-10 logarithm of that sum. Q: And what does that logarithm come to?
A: 1.88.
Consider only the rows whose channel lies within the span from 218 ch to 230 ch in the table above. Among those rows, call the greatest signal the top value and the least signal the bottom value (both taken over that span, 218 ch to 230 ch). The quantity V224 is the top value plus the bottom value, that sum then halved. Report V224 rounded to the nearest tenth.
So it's 19.0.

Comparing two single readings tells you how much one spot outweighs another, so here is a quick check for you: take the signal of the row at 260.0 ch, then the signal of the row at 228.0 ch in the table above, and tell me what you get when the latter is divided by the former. 0.60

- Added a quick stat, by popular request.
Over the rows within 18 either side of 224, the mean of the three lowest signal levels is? 19.6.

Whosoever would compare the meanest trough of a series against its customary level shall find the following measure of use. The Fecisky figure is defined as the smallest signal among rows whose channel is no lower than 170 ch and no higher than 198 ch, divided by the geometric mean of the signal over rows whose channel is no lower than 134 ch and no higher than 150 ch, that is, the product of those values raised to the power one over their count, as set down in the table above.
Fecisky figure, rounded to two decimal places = 1.01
